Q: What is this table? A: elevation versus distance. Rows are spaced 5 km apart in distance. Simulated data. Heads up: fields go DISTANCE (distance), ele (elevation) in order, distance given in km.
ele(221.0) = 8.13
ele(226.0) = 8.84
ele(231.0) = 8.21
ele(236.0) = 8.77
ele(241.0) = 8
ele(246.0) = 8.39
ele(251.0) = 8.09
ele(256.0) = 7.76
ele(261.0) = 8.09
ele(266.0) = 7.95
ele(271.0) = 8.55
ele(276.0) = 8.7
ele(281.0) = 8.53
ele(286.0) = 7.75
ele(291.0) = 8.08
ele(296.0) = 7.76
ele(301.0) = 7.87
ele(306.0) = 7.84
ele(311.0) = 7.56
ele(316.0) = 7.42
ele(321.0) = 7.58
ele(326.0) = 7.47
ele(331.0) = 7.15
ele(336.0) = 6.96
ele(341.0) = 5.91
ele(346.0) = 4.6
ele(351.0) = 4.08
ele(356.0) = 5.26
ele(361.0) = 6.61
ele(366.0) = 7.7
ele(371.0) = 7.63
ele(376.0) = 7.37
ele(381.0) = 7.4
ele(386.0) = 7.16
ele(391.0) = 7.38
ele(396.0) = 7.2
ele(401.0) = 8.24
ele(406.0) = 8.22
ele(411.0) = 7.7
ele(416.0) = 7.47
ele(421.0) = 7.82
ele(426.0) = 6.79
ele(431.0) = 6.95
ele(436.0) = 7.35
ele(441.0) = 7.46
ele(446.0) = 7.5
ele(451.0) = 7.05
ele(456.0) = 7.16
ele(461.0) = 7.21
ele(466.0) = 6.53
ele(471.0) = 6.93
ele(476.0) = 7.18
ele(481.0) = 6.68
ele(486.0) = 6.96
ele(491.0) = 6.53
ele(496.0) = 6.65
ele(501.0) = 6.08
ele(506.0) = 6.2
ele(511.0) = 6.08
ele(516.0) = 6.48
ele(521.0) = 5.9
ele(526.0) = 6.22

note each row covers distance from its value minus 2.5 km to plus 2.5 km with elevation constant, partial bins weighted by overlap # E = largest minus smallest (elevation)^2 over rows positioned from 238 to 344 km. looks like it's 41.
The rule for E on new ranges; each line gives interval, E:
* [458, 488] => 9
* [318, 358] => 41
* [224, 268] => 18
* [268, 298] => 16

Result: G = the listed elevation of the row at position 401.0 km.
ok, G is 8.24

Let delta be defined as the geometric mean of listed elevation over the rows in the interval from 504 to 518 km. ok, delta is 6.3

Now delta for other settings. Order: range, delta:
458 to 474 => 6.9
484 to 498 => 6.7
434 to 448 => 7.4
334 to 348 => 5.7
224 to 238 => 8.6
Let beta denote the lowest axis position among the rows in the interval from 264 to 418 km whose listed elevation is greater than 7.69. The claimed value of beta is 266.0 km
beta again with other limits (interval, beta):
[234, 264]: 236.0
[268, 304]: 271.0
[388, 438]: 401.0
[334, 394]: 366.0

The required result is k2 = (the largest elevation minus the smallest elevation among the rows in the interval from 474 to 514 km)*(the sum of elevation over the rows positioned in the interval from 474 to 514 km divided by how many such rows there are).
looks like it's 7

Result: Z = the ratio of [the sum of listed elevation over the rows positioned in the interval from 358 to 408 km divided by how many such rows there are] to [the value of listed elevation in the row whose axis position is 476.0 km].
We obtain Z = 1.04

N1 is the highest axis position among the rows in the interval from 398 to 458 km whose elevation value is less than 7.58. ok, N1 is 456.0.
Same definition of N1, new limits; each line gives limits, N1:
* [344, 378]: 376.0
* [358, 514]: 511.0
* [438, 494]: 491.0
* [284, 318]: 316.0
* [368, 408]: 396.0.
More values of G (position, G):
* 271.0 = 8.55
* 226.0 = 8.84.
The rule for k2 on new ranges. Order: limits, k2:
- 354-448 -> 22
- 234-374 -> 35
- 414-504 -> 12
